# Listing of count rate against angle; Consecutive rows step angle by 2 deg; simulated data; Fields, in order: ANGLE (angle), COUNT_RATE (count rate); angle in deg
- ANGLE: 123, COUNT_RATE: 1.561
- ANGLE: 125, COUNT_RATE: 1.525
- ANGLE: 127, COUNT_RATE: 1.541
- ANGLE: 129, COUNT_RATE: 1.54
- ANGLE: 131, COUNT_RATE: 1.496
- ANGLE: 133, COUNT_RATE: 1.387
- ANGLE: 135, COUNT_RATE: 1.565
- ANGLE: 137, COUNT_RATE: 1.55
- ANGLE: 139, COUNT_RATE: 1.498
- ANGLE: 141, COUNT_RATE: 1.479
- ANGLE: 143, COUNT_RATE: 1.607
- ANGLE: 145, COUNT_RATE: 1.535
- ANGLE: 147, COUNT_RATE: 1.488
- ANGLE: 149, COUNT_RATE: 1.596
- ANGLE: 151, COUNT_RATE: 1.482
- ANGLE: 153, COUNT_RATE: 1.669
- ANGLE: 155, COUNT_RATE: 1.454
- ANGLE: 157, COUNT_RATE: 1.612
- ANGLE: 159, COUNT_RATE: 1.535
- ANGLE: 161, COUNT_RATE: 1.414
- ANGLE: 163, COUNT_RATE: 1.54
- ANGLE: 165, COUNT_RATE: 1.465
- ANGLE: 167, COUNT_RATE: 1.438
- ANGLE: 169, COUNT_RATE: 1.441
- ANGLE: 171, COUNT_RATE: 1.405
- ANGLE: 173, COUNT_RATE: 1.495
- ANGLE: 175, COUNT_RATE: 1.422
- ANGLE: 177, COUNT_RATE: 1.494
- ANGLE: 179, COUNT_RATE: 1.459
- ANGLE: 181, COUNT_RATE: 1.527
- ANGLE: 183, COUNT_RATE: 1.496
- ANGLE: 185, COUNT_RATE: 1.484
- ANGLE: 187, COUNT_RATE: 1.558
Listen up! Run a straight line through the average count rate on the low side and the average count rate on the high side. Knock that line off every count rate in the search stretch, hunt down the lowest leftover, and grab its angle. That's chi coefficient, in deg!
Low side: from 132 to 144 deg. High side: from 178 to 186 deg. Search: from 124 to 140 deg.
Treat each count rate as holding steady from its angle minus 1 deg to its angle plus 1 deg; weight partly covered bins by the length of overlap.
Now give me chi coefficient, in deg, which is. 133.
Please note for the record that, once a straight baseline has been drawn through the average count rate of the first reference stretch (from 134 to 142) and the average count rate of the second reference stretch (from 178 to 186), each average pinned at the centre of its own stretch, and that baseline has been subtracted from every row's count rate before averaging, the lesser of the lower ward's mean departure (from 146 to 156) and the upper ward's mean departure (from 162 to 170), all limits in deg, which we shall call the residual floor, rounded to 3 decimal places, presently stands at -0.032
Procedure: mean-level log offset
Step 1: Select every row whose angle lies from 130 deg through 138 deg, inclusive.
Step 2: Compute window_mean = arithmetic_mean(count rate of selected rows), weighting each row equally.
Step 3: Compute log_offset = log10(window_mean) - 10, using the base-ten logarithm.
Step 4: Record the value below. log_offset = -9.82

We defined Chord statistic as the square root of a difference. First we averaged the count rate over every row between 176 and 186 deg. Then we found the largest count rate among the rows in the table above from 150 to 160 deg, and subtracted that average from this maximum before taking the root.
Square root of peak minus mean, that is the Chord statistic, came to 0.42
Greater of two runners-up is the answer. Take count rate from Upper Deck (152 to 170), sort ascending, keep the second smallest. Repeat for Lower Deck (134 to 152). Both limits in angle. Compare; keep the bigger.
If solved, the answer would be 1.482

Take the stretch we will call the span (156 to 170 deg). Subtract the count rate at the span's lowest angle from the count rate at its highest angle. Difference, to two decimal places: -0.17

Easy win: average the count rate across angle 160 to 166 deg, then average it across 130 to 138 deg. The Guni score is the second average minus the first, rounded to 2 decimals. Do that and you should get 0.03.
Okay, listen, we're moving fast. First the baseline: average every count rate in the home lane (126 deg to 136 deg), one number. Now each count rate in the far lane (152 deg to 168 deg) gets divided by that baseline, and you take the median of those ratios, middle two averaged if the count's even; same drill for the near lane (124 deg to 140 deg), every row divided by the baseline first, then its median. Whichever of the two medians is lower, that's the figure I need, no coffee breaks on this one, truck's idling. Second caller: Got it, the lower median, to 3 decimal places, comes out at 0.996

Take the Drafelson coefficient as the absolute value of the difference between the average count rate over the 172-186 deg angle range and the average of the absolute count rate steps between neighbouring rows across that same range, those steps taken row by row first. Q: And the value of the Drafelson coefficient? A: 1.43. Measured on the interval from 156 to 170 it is 1.42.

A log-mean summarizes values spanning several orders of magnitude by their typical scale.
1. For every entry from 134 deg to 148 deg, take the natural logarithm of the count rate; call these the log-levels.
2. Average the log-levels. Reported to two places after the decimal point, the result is 0.43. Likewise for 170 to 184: 0.39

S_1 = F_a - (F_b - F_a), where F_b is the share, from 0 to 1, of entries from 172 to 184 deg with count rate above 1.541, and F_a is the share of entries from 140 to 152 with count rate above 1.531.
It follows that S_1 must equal 1.0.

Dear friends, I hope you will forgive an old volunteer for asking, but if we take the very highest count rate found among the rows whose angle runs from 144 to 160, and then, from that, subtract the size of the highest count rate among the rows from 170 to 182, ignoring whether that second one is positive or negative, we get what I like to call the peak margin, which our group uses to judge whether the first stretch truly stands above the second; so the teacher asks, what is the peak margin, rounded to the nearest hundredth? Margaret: 0.14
